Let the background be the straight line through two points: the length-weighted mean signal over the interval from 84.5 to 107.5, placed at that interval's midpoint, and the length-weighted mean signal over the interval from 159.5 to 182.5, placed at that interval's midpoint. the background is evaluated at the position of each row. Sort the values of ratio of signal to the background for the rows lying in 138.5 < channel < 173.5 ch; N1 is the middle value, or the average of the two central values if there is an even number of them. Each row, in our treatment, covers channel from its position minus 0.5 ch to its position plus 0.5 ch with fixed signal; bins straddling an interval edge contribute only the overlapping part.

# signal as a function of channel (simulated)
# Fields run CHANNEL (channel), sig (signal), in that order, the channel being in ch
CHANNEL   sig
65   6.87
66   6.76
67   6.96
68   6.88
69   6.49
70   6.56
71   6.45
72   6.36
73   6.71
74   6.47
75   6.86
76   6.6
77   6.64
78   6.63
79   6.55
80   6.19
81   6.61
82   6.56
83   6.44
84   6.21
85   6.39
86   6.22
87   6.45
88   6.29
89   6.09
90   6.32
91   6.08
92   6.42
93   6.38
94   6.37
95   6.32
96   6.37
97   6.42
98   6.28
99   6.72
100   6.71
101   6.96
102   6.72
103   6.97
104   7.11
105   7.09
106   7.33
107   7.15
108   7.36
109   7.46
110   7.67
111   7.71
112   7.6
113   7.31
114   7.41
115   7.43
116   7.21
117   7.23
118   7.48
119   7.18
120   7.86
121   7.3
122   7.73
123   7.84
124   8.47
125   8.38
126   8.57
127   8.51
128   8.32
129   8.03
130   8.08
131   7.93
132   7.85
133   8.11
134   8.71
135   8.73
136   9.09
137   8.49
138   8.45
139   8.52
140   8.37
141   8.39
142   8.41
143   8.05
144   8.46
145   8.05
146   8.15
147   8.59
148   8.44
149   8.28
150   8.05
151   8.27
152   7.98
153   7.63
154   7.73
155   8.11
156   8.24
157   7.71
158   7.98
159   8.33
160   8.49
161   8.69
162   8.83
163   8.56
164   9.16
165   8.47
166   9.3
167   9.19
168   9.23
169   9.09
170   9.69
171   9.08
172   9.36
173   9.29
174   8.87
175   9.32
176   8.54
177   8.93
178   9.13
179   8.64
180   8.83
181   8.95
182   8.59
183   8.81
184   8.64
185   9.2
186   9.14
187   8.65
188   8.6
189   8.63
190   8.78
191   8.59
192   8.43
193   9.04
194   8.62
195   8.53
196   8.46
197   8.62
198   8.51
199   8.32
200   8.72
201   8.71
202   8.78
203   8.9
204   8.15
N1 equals 1.00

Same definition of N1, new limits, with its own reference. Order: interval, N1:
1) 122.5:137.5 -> 1.10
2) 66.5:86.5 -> 1.10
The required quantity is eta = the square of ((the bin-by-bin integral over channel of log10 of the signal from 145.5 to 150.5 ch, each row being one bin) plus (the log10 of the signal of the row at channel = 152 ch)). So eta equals 30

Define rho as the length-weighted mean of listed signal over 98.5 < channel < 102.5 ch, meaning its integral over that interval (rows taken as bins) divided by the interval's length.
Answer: 6.8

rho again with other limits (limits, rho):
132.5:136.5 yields 8.7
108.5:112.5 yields 7.6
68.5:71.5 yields 6.5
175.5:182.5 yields 8.8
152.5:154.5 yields 7.7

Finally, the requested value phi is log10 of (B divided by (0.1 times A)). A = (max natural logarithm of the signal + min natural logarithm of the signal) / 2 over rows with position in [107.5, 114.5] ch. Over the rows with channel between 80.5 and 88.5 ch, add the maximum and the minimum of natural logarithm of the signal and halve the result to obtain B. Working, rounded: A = 2.02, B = 1.86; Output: 0.96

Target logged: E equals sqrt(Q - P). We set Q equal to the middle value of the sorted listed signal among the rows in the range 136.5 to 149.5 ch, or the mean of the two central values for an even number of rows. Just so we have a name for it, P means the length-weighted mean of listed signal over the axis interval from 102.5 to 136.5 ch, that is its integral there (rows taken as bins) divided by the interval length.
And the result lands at 0.80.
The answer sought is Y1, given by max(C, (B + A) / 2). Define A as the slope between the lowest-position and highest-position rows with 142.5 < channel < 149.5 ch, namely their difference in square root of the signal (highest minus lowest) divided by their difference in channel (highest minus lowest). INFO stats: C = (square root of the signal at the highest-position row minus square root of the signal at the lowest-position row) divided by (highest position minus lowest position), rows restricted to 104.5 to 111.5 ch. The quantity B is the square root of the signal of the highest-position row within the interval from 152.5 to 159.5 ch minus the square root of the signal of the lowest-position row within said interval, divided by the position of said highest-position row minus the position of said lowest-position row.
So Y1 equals 0.019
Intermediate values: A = 0.0067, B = 0.021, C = 0.019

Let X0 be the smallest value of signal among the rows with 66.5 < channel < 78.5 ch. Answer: 6.36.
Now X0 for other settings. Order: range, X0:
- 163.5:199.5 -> 8.32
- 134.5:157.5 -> 7.63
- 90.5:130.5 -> 6.08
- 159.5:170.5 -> 8.47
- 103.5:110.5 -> 7.09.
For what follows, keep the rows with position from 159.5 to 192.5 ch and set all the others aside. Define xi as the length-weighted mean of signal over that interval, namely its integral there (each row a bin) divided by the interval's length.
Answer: 8.9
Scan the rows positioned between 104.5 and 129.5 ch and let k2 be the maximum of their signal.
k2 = 8.57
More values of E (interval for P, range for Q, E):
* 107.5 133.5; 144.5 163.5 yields 0.69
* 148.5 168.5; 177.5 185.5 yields 0.64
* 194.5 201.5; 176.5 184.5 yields 0.52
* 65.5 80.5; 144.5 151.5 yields 1.29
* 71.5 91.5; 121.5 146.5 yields 1.40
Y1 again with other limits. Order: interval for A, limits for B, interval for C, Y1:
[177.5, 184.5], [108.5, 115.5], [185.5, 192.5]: -0.007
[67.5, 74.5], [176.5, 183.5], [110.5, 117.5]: -0.008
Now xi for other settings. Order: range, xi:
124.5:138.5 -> 8.4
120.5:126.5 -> 8.0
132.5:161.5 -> 8.3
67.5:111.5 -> 6.6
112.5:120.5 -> 7.4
